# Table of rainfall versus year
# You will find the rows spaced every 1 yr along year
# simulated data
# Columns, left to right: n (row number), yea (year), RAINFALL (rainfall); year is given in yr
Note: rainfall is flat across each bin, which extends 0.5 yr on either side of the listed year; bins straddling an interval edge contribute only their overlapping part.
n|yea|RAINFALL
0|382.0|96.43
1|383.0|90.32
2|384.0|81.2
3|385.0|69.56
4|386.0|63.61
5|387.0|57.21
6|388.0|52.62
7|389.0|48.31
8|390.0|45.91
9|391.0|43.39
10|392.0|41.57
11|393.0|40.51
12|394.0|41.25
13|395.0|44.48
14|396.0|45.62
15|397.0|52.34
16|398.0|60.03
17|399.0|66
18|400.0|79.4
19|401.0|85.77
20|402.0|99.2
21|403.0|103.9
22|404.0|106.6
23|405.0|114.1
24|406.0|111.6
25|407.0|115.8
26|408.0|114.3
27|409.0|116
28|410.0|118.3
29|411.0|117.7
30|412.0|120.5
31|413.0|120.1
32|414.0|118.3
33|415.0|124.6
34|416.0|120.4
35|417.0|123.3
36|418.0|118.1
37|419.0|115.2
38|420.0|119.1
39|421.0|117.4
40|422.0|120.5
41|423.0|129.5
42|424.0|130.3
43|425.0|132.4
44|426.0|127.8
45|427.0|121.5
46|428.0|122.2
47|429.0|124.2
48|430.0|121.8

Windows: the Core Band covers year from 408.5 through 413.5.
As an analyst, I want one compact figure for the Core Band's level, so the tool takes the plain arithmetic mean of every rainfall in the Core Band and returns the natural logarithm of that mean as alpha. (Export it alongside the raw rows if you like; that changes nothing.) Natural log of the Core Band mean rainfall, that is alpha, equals 4.78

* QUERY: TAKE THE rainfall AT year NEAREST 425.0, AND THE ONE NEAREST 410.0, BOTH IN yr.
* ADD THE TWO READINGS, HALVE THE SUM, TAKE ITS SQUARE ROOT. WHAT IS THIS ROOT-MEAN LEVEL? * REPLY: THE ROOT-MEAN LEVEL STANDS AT 11.2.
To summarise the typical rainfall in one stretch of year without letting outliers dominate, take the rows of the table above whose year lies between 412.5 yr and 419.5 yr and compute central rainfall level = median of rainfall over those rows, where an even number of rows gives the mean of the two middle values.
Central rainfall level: 120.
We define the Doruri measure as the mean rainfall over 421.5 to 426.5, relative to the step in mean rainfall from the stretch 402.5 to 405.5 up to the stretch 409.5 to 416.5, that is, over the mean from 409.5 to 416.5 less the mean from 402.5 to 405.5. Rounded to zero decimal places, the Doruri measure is 11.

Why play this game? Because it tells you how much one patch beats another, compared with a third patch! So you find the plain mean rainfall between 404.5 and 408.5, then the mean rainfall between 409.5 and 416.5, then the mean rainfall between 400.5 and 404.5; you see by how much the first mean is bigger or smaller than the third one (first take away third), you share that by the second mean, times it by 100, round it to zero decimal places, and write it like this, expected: 13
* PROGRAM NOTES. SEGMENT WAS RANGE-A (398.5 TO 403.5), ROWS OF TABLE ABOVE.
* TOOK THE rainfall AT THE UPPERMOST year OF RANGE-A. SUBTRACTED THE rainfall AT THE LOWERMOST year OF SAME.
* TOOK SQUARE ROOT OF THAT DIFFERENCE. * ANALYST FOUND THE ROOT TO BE 6.2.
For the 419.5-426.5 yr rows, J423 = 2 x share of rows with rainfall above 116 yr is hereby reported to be 2.0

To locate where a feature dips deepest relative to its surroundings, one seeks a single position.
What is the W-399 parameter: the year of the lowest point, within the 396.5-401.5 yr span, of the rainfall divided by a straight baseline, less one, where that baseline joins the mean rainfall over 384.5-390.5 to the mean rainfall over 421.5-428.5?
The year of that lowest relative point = 397.0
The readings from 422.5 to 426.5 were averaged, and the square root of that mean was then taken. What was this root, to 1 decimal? 11.4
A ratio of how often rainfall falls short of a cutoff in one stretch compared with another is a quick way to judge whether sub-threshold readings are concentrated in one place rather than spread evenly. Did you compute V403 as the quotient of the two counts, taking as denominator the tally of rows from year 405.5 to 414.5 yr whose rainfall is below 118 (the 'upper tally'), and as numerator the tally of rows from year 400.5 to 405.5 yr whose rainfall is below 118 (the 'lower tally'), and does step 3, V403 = 1.0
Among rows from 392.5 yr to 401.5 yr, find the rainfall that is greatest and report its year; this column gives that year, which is 401.0 yr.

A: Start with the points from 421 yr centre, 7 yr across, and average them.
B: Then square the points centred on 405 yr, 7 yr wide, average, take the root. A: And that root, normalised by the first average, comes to 0.9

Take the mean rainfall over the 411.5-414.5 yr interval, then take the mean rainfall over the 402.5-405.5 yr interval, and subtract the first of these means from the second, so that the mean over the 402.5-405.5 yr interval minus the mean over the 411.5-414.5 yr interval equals -11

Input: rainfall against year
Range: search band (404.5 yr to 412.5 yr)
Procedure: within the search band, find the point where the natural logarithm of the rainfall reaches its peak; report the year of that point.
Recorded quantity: 412.0 yr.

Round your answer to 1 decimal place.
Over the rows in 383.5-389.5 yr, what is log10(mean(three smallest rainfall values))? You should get 1.7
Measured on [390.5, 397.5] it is 1.6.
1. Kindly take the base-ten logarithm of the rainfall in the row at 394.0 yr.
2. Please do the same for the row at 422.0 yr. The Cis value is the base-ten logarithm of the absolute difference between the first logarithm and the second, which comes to -0.3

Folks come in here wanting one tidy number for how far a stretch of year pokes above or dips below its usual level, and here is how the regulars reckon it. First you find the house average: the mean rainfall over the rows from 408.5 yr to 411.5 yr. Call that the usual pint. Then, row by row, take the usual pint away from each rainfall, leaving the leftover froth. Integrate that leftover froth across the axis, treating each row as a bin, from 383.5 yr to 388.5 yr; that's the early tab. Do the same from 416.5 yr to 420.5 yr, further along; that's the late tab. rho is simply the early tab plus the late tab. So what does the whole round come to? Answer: -256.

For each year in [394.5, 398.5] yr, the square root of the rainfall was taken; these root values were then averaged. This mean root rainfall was 7.1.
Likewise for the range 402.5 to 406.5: 10.4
